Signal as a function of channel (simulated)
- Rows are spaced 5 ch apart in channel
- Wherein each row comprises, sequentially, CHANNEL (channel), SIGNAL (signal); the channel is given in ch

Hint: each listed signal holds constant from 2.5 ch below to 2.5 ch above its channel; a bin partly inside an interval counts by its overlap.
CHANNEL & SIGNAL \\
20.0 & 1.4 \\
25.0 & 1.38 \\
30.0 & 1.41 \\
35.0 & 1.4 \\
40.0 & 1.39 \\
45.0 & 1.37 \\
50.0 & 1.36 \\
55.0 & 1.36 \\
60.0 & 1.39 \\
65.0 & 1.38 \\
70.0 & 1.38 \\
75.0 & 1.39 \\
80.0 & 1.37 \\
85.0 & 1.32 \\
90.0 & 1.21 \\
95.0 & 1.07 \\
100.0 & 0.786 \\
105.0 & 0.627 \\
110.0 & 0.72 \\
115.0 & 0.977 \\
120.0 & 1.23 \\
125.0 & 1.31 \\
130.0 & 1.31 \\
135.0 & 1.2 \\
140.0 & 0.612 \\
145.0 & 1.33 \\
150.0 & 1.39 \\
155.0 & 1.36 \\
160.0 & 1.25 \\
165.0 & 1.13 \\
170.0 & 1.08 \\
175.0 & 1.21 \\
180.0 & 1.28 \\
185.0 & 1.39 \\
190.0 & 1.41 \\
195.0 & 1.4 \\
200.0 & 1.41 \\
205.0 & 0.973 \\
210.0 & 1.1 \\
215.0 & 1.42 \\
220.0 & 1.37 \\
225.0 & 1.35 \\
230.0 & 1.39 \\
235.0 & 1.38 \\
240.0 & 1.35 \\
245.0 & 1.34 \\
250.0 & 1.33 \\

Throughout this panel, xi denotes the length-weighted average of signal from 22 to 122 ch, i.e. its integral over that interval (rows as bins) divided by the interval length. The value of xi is 1.23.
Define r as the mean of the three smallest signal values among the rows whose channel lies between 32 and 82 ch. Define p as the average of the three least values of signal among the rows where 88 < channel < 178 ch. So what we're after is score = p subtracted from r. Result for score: 0.7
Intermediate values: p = 0.65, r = 1.36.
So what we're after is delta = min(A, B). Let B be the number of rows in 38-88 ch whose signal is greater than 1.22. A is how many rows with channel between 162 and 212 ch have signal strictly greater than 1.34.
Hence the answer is 4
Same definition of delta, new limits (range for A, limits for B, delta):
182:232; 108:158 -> 6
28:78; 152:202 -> 7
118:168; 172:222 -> 2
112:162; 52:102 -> 2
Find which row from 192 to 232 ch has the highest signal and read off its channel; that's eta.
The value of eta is 215.0 ch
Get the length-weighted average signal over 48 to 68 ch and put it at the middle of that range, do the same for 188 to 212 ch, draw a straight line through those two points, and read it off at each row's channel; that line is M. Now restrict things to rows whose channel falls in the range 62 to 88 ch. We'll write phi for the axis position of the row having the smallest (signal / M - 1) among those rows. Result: 85.0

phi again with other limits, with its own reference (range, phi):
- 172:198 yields 175.0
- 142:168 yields 165.0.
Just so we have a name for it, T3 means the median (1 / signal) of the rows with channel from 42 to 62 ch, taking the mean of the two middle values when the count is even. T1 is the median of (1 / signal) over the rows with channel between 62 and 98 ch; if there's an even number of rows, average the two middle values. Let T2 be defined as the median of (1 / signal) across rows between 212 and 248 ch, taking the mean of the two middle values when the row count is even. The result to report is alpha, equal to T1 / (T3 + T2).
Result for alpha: 0.499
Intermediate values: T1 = 0.730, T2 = 0.73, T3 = 0.73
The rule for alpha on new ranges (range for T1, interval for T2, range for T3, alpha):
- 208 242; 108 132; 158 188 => 0.449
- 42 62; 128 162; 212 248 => 0.491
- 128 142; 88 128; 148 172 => 0.468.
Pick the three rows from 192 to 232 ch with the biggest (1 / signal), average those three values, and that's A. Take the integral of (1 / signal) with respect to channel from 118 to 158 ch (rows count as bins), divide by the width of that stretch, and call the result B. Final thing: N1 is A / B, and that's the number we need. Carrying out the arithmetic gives 1.0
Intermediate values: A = 0.89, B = 0.88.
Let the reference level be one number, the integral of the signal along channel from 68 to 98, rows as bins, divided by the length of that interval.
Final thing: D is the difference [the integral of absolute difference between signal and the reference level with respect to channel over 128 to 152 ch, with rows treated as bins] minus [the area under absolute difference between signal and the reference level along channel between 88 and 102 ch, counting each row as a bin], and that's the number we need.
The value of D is 1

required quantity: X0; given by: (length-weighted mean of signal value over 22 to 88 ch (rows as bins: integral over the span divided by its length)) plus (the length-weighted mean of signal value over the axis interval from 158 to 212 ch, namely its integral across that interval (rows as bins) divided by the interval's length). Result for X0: 2.62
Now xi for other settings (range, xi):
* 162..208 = 1.25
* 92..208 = 1.15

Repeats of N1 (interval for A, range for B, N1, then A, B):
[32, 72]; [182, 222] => 0.9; 0.73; 0.78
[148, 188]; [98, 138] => 0.8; 0.88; 1.06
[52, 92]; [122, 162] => 0.9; 0.77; 0.88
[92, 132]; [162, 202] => 1.8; 1.42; 0.78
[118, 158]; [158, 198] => 1.4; 1.09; 0.79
